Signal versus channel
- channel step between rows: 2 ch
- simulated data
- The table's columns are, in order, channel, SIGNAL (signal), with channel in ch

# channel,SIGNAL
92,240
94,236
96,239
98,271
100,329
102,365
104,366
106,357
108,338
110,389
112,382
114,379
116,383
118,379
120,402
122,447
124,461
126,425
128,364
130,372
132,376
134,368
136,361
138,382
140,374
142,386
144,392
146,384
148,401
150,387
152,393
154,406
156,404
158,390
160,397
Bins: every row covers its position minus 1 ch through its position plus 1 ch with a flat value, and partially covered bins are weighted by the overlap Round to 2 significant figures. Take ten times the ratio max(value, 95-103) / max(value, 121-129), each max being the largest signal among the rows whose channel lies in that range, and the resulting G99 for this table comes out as 7.9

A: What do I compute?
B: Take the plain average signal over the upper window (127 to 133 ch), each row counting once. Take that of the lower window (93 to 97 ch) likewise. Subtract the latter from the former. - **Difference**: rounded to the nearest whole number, 133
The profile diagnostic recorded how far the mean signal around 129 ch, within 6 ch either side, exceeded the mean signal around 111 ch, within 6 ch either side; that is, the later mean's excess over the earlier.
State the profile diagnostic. 23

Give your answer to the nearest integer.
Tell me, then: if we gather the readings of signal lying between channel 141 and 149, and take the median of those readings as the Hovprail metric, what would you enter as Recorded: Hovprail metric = 389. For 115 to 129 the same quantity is 402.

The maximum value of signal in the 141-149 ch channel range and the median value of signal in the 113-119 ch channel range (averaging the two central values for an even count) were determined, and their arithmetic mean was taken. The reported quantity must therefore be 390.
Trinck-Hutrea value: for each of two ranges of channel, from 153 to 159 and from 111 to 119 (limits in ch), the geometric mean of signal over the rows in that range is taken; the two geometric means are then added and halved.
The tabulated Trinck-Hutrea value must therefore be 390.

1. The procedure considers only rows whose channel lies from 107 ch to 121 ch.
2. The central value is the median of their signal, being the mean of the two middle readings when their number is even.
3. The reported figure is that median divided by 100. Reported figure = 3.82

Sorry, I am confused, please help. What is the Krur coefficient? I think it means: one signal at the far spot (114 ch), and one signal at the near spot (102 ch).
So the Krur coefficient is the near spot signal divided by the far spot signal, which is 0.96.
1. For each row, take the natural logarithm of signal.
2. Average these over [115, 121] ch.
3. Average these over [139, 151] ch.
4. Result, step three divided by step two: 1.00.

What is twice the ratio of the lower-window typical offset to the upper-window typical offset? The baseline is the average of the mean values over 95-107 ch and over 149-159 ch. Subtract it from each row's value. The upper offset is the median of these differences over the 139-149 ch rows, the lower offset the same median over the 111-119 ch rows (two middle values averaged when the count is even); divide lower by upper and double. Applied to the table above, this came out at 1.6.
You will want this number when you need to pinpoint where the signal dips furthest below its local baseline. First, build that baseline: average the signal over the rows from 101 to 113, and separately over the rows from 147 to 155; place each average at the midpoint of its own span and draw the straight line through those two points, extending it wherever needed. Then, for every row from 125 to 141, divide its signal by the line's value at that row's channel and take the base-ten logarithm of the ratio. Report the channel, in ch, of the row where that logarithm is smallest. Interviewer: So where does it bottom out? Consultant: 136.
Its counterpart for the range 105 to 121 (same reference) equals 108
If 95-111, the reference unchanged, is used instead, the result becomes 96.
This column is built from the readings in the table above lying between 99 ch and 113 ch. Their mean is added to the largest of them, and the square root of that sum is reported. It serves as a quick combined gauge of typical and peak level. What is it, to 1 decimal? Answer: 27.4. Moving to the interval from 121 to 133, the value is 29.5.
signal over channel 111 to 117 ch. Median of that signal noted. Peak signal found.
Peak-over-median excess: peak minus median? 1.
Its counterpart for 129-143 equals 12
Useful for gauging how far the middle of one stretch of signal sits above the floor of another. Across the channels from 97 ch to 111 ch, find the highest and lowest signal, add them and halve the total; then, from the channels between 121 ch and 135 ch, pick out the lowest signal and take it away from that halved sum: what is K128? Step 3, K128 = -34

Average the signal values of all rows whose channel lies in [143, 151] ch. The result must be 391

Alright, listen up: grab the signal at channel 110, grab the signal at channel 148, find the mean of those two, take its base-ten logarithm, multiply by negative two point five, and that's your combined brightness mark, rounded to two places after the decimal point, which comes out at -6.49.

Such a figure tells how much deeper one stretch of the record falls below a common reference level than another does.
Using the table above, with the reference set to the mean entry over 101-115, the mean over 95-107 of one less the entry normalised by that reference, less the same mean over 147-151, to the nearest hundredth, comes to 0.20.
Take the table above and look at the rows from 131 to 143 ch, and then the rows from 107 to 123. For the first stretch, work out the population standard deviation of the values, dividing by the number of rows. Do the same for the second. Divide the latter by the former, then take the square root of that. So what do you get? 1.8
